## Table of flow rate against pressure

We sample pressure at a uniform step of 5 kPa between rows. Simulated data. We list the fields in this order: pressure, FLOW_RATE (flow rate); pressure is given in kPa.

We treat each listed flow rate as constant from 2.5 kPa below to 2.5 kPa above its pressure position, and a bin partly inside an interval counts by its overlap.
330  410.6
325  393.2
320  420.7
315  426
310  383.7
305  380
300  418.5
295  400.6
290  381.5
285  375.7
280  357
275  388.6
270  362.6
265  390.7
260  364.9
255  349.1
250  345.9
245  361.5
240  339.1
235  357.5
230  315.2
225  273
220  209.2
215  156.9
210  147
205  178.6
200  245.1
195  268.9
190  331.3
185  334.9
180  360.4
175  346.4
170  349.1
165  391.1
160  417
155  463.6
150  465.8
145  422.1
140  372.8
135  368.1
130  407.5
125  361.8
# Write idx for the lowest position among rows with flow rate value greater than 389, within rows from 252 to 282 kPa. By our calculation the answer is 265 kPa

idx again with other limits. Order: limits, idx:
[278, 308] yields 295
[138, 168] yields 145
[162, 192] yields 165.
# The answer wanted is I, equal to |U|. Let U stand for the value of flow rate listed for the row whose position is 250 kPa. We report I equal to 346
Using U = 345.9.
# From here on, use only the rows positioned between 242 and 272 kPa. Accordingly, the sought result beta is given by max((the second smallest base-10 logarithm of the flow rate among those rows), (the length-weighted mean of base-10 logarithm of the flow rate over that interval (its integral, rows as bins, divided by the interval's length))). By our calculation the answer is 2.56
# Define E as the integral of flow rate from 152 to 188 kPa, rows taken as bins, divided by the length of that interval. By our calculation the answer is 381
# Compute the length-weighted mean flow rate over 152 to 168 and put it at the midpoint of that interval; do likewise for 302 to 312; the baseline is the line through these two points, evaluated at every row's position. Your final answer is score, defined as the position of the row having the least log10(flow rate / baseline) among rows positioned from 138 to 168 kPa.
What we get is 140 kPa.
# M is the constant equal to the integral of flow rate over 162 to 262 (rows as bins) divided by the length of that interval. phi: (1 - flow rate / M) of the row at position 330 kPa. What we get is -0.36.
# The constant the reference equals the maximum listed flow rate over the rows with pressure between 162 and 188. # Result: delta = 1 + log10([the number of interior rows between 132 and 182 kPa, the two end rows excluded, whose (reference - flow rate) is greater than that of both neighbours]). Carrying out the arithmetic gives 1.0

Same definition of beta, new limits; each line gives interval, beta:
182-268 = 2.45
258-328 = 2.59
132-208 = 2.54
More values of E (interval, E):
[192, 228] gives 214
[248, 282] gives 366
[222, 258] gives 333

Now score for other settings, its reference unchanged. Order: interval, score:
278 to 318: 280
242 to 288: 250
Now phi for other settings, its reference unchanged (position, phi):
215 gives 0.48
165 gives -0.30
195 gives 0.11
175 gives -0.15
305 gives -0.26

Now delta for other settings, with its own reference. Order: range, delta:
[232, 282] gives 1.5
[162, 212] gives 1.0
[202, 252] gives 1.3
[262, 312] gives 1.5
